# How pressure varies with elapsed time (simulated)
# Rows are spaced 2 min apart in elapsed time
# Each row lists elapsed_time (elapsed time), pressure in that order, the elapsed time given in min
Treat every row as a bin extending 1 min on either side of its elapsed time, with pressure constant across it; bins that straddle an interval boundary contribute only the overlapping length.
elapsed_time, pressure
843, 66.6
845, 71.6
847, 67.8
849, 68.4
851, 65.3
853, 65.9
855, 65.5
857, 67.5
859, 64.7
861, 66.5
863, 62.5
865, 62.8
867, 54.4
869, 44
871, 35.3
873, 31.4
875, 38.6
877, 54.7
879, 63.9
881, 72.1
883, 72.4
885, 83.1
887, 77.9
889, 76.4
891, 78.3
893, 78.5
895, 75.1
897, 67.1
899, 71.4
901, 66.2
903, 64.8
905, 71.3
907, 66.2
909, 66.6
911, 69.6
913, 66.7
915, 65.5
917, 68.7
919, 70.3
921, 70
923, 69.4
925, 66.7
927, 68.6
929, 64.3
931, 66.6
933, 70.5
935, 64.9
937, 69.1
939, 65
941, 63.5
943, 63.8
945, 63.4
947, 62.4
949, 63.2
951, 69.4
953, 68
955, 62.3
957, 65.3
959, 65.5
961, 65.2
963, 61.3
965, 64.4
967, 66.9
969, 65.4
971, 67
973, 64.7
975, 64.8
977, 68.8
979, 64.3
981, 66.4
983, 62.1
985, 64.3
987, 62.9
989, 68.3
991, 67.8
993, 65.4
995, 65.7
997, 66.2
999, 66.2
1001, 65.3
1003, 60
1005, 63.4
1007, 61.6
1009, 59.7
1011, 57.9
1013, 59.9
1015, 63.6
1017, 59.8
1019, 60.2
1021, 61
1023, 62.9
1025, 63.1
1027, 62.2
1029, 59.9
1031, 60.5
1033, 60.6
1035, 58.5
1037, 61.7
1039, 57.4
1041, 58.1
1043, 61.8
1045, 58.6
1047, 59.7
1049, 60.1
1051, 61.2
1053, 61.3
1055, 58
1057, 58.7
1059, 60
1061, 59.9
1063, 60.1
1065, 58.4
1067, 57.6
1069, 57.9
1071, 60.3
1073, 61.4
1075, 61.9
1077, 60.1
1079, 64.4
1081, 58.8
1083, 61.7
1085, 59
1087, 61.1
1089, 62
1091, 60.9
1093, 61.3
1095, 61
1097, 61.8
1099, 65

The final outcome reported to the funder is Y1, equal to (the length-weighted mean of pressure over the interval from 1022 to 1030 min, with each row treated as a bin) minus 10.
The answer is 52.0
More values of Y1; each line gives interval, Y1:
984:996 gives 55.7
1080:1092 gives 50.6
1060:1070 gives 48.8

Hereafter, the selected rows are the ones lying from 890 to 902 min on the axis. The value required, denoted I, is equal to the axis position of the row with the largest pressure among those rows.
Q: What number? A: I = 893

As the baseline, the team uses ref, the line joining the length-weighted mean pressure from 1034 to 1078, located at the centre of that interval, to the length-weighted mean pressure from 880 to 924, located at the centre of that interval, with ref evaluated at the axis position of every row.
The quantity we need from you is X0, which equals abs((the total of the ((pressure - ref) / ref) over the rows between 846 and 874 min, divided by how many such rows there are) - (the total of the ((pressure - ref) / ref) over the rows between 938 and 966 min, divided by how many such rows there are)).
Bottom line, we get 0.167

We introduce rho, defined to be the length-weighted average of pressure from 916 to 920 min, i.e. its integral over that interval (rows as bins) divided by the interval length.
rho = 69.5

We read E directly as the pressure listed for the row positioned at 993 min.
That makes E 65.4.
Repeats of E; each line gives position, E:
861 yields 66.5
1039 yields 57.4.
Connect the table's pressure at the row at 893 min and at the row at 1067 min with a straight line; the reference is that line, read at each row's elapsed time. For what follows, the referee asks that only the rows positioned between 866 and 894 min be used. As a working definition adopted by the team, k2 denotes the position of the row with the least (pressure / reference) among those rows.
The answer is 873 min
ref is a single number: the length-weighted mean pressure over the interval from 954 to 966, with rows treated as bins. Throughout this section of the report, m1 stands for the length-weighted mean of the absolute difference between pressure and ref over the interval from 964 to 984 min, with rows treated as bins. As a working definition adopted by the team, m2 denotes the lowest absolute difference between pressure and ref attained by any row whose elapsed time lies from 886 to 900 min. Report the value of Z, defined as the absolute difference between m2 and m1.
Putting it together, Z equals 1.24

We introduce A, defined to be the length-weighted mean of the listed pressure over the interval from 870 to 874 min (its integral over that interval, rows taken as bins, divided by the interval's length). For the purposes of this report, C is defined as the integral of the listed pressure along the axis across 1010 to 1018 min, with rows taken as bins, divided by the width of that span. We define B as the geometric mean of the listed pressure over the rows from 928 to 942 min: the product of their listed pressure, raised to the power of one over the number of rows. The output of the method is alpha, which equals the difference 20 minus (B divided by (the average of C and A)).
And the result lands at 18.6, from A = 33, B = 66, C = 60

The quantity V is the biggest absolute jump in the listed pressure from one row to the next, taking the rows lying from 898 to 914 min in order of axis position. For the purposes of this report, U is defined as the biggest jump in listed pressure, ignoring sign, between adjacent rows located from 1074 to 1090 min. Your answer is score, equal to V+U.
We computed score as 12.1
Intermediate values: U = 5.6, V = 6.5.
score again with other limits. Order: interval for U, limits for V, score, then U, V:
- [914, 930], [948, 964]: 10.5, 4.3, 6.2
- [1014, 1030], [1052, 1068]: 7.1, 3.8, 3.3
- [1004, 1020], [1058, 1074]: 6.2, 3.8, 2.4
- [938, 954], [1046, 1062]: 9.5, 6.2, 3.3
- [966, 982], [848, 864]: 8.5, 4.5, 4.0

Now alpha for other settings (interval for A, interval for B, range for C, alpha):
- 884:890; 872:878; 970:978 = 19.4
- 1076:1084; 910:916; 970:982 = 18.9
